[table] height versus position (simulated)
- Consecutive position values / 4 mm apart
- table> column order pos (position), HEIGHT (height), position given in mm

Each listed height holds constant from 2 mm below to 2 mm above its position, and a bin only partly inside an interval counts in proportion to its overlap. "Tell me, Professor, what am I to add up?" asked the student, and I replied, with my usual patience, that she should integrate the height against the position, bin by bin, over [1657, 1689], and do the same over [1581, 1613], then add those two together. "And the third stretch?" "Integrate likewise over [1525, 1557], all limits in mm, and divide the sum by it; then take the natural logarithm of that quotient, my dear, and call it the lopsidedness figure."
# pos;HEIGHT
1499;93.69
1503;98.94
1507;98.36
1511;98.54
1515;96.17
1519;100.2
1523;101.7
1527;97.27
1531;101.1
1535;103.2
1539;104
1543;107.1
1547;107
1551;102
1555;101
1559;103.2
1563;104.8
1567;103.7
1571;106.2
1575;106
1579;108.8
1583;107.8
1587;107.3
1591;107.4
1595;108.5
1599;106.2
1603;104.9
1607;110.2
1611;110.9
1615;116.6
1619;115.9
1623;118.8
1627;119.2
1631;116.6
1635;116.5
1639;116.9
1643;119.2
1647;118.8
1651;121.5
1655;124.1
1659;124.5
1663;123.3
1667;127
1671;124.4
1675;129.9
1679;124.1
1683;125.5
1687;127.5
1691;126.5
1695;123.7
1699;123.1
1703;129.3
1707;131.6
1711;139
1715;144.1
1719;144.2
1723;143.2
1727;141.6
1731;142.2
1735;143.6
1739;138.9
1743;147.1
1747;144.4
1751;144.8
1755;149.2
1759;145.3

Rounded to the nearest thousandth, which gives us 0.821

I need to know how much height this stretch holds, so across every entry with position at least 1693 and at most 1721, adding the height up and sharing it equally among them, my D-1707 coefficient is 134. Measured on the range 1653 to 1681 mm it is 125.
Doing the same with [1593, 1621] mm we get 110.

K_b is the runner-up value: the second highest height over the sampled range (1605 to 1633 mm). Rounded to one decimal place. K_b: 118.8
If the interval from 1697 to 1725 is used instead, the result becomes 144.1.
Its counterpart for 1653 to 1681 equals 127.0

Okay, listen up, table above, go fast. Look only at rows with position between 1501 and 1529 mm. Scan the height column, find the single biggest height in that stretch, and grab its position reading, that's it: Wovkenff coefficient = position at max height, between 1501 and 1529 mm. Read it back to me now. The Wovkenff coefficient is 1523 mm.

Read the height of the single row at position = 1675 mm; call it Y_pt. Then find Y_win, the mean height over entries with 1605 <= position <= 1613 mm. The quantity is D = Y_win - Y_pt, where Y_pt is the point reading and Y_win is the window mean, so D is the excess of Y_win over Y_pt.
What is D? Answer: -19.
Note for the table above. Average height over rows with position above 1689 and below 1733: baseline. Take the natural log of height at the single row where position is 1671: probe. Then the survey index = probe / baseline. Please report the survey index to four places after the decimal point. 0.0356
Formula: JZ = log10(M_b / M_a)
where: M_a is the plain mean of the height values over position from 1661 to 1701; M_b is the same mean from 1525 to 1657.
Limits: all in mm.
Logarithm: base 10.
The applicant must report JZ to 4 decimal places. -0.0581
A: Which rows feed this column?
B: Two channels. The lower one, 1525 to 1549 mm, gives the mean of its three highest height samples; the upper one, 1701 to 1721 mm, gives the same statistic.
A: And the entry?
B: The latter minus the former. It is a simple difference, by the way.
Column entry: 36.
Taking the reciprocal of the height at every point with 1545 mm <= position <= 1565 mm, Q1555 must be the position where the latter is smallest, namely 1547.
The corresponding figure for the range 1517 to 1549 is 1543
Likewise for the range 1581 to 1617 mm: 1615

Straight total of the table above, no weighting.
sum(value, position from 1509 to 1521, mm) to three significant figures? 295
